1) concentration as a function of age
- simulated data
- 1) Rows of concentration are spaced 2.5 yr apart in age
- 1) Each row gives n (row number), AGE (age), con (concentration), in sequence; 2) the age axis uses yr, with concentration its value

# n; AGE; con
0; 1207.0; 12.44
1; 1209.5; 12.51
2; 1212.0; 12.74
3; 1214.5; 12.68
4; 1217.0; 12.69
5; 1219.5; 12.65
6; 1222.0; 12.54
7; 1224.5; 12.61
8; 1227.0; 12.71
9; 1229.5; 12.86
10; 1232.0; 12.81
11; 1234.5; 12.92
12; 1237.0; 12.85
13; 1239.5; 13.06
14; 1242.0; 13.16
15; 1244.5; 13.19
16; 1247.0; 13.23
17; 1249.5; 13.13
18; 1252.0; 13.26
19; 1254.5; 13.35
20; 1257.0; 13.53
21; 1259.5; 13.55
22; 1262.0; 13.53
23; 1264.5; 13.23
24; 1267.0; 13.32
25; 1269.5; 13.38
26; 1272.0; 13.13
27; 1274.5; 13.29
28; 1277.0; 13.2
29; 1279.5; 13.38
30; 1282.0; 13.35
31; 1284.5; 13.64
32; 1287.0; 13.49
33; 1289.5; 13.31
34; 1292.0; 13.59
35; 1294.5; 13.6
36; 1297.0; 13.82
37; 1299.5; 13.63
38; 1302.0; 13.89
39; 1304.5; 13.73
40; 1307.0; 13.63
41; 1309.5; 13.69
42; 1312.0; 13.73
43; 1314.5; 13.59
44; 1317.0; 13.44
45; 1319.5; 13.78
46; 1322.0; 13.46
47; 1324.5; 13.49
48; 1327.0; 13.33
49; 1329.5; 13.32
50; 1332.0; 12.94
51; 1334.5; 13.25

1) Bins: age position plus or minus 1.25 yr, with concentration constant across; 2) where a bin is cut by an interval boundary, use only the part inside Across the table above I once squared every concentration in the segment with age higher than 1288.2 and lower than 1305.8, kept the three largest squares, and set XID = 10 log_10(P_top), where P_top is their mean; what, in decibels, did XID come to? 22.8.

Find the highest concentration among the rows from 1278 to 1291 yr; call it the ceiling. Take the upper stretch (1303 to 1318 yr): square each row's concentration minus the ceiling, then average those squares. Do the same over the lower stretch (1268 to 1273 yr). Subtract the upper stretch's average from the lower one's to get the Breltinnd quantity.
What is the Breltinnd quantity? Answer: 0.15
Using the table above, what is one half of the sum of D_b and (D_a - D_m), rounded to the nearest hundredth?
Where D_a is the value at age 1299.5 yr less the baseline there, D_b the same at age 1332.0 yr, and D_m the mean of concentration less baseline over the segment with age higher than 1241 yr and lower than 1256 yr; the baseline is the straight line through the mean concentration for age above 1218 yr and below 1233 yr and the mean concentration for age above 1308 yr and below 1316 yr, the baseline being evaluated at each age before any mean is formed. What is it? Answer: -0.56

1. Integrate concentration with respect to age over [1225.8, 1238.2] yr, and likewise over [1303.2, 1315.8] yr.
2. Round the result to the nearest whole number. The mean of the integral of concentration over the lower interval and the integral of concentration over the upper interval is 166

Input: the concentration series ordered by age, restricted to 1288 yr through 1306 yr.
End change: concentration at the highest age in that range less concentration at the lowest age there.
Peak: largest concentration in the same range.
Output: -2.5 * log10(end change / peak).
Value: 3.80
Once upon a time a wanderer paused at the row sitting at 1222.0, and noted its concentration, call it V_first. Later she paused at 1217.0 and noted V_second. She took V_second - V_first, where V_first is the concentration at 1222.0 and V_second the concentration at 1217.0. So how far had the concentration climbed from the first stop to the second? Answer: 0.15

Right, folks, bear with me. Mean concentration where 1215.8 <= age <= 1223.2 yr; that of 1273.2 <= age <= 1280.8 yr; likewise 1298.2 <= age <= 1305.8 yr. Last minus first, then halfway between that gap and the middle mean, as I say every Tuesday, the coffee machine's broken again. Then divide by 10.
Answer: 0.72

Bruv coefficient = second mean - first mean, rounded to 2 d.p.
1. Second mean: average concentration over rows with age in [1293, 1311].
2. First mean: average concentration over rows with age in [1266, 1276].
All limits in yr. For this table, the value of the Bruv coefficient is 0.43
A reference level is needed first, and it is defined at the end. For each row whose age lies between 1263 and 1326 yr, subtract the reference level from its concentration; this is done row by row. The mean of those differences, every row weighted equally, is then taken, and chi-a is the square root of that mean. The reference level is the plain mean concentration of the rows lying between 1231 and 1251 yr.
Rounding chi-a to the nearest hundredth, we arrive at 0.68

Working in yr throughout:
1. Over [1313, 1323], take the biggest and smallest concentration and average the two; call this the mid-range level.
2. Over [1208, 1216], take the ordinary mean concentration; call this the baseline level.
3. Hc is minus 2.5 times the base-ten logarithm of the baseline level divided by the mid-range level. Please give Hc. 0.08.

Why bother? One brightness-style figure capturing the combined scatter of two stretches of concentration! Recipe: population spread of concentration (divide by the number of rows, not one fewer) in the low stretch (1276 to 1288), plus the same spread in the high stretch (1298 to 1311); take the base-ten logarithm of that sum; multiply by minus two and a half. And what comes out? 1.54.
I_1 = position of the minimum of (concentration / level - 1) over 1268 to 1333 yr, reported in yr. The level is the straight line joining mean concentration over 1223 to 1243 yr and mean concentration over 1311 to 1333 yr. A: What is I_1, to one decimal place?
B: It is 1332.0 yr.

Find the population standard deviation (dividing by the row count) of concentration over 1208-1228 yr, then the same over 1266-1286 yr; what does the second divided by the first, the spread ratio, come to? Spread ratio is 1.8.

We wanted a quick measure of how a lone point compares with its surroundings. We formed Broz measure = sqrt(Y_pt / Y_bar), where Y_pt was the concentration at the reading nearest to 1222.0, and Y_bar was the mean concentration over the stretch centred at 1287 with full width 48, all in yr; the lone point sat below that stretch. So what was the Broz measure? 0.964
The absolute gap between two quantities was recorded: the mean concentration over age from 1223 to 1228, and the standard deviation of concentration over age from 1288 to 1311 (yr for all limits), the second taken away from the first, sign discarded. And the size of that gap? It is 12.5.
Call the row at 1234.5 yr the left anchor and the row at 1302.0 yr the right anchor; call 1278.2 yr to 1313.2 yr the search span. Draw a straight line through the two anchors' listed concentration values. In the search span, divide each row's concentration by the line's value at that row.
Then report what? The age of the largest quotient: 1297.0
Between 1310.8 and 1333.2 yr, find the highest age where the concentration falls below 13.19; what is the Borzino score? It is 1332.0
